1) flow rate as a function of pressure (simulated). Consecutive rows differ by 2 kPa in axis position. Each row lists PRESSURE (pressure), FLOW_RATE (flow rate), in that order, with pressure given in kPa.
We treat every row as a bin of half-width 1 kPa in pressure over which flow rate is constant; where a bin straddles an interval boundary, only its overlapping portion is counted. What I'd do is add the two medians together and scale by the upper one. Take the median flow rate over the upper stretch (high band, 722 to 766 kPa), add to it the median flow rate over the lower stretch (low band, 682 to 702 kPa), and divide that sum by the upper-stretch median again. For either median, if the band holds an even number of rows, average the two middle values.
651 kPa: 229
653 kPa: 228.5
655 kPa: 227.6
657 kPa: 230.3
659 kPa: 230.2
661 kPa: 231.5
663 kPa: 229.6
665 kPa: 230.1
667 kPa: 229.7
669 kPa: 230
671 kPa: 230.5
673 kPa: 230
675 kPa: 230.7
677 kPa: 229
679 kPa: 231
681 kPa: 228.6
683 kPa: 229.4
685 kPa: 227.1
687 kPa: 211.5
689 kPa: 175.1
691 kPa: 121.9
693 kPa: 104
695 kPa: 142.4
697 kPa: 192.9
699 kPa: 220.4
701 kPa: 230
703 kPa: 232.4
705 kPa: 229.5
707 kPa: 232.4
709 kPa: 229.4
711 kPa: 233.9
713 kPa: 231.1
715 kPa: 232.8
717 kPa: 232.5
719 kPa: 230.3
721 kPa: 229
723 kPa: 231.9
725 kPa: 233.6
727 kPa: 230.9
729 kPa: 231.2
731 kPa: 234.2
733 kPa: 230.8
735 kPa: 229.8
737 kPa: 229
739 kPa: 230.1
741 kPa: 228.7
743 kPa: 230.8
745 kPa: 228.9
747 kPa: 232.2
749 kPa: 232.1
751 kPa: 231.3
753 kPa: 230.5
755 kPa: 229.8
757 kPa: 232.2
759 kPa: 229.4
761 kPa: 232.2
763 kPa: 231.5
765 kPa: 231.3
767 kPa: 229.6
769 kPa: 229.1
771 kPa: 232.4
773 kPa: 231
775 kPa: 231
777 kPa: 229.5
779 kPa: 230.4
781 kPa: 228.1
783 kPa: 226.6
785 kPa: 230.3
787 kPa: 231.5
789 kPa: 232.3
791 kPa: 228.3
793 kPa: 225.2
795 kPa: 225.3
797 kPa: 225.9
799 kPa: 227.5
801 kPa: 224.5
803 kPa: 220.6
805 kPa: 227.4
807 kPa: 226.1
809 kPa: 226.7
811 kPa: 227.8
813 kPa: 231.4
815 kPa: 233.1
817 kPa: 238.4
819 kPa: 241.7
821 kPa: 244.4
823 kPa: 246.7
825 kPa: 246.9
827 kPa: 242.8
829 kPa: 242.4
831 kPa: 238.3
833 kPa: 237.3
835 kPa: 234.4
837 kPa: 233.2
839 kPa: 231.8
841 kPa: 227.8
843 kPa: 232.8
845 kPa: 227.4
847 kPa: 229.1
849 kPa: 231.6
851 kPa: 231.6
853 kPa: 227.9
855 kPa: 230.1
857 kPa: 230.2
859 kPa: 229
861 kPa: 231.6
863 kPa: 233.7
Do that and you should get 1.88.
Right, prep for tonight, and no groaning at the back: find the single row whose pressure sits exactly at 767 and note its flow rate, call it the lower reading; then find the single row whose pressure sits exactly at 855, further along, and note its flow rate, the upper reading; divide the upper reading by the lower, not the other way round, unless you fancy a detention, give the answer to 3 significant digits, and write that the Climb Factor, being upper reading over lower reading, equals 1.00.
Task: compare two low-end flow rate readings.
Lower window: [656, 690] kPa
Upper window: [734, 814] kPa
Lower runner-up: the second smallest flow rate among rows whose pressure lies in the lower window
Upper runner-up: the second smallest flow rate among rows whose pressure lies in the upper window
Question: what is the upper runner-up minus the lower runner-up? 13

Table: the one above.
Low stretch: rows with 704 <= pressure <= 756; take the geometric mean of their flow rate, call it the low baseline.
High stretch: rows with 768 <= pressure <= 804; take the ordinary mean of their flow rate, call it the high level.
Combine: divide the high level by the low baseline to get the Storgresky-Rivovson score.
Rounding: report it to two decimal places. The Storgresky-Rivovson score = 0.99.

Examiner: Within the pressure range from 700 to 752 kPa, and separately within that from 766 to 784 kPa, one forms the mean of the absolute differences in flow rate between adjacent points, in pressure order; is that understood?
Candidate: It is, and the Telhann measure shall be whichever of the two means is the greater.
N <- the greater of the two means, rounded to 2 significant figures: 2.0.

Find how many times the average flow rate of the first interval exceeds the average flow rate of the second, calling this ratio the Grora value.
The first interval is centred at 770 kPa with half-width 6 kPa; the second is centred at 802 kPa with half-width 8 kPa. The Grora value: 1.02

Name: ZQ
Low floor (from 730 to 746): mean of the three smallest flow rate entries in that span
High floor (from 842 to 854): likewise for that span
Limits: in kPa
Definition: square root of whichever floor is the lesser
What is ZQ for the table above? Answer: 15.1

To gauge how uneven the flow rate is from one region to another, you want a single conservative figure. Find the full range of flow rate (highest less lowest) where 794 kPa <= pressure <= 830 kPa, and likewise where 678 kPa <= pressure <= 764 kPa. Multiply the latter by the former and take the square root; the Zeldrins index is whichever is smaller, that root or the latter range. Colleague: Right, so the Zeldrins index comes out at 58.5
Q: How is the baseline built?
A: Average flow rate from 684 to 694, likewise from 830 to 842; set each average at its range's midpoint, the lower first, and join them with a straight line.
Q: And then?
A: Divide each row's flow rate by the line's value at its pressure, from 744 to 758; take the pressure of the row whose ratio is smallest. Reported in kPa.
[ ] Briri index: 755 kPa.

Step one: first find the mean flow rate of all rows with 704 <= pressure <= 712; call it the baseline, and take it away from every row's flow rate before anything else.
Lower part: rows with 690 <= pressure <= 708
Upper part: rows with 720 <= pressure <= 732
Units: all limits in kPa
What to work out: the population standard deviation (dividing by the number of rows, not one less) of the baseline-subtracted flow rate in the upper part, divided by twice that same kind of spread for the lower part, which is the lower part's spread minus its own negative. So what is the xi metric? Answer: 0.0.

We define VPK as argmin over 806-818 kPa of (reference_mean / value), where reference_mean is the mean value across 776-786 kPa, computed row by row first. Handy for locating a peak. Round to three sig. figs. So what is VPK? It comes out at 817 kPa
